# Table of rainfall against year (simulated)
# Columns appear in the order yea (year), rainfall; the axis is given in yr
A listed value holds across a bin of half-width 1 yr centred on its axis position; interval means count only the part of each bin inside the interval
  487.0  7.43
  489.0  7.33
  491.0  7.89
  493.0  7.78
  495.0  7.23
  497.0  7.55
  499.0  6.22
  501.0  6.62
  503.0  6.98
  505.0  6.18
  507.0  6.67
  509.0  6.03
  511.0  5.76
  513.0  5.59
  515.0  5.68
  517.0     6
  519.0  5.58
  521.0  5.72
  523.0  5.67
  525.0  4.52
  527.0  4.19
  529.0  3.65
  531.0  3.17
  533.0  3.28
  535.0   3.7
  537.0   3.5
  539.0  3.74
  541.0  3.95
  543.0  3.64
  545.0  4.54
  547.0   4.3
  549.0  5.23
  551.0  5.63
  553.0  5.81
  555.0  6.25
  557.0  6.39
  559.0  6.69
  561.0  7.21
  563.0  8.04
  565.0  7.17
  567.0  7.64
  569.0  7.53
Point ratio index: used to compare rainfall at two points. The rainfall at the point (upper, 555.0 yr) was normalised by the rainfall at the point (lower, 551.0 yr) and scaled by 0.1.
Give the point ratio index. 0.11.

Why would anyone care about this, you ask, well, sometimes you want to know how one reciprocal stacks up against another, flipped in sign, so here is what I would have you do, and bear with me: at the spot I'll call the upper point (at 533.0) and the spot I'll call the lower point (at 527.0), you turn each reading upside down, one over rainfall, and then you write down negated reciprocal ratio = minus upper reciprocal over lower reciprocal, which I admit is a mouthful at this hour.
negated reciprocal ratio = -1.28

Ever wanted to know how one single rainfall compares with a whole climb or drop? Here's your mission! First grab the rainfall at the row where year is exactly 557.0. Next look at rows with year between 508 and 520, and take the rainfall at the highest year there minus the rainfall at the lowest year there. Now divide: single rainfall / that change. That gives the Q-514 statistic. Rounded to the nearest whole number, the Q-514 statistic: -14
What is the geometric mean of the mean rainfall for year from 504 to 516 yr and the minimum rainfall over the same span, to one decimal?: 5.8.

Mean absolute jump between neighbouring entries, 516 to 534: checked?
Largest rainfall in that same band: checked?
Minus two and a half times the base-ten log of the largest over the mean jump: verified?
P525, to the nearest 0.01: -2.93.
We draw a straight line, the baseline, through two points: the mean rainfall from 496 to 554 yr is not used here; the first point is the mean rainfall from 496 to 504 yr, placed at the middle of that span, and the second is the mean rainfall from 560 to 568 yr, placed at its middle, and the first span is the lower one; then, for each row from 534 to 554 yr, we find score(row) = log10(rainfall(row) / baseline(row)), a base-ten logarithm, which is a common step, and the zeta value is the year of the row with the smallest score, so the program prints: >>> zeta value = 537.0 yr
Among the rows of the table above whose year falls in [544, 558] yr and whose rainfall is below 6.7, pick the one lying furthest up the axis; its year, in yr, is 557.0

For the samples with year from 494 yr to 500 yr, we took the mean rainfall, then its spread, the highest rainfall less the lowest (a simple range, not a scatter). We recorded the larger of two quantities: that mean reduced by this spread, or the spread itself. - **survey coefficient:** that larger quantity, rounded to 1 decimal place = 5.7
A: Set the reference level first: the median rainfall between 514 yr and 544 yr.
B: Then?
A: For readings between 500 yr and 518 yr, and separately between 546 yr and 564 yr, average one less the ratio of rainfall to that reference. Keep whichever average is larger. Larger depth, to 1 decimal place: -0.6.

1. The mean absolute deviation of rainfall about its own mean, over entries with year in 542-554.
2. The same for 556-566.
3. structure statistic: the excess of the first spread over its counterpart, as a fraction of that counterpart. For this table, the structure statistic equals 0.56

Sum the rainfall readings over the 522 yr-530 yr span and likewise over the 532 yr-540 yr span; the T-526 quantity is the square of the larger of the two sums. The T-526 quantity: 325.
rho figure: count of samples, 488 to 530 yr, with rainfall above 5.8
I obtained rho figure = 12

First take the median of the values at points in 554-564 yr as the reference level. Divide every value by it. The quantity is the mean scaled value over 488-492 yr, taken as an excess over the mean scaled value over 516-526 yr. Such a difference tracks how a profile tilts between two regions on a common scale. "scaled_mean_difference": 0.32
